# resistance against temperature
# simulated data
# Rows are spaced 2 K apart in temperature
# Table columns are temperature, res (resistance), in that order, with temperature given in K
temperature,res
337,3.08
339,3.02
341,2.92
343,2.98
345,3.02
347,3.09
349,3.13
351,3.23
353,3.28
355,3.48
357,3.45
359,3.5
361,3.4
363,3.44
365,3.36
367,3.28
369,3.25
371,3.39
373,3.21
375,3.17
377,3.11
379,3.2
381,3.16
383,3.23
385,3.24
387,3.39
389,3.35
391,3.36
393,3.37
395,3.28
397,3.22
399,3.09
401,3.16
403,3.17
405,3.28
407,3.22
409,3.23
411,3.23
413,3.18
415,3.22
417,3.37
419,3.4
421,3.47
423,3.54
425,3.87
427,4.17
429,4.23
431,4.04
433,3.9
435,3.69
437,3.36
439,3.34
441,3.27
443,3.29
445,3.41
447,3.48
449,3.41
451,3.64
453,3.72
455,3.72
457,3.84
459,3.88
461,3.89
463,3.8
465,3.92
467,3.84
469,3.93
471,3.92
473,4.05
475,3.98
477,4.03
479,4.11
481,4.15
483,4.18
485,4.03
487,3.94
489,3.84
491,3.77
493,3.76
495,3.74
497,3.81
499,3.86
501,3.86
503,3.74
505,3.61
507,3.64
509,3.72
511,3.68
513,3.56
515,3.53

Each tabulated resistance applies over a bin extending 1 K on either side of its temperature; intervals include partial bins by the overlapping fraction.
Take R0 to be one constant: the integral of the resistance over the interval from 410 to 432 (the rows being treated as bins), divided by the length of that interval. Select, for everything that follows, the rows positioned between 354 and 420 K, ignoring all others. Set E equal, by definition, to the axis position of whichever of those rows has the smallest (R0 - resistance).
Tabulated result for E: 359 K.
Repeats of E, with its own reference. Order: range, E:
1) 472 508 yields 483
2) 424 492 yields 429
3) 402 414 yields 405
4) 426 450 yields 429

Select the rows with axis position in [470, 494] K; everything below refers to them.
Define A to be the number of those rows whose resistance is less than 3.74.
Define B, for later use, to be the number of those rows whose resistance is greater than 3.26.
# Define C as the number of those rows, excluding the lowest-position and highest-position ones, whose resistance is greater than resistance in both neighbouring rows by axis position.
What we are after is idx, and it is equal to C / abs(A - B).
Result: 0.17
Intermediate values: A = 0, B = 12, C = 2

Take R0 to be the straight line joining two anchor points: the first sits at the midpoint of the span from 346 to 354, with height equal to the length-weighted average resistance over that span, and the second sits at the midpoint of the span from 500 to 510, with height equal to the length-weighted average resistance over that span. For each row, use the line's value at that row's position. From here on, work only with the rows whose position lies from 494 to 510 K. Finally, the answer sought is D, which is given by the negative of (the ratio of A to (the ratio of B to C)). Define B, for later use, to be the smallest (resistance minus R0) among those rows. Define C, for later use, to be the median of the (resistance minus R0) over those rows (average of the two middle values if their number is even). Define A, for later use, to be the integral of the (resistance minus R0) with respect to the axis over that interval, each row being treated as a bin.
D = 0.3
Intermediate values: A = 0.70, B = -0.10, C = 0.05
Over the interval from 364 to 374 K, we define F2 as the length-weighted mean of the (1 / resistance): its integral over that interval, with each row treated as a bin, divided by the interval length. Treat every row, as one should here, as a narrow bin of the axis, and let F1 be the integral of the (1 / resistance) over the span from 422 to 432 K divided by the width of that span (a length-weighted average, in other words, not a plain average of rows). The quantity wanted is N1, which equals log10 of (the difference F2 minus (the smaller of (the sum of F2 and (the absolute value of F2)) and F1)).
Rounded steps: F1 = 0.253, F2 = 0.303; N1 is -1.30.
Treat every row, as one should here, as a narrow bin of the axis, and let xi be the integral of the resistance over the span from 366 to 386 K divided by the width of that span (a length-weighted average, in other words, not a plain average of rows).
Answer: 3.2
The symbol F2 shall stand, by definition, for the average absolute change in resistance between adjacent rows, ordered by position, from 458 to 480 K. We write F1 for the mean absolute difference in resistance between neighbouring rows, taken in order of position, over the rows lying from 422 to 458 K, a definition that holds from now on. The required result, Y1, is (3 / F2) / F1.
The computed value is 296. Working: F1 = 0.14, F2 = 0.073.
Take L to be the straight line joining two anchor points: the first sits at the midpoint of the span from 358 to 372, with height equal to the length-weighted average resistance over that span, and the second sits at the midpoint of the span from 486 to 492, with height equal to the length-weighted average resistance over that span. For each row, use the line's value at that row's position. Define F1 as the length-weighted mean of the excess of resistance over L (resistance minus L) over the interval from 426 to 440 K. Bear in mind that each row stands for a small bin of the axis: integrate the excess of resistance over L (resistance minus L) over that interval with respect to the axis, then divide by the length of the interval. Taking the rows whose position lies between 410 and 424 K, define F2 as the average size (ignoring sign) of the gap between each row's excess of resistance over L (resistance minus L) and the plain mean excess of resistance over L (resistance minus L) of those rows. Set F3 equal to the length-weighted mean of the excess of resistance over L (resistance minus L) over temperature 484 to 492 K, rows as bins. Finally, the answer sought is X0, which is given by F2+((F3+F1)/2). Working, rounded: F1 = 0.18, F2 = 0.102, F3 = 0.05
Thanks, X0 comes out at 0.22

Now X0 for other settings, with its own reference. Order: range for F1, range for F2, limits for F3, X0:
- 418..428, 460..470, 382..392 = 0.02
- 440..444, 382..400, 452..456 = -0.11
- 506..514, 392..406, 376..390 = -0.16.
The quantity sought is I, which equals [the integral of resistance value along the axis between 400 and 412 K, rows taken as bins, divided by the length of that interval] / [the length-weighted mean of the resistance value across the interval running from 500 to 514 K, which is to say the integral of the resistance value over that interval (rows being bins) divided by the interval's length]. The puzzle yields 0.87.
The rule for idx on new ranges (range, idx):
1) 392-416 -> 0.11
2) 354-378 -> 0.75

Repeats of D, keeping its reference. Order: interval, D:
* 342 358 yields 0.0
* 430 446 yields -0.4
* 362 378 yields 0.1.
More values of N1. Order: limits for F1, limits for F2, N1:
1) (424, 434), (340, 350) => -1.08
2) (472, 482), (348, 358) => -1.25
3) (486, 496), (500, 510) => -2.17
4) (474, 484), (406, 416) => -1.18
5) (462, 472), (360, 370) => -1.38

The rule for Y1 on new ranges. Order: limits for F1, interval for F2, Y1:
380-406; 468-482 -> 748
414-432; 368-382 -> 218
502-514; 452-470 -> 545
